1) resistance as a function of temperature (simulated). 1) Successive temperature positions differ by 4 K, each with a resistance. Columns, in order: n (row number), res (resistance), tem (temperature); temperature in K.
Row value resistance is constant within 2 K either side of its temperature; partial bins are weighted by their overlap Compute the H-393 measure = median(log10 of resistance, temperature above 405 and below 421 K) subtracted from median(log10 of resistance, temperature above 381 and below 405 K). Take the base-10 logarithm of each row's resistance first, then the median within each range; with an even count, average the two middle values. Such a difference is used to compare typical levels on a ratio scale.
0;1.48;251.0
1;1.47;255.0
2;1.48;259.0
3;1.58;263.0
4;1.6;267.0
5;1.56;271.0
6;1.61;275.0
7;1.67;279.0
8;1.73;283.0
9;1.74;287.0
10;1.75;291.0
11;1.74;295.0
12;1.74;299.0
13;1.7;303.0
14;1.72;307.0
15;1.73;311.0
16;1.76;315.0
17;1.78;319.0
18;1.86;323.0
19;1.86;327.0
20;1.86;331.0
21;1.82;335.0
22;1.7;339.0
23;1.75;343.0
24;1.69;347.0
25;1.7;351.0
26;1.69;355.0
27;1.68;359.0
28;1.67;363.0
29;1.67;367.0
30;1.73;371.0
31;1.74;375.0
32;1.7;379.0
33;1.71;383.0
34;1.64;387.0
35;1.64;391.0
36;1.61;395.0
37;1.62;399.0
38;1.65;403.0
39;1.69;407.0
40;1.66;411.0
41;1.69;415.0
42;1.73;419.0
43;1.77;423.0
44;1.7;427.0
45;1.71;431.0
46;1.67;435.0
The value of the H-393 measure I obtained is -0.01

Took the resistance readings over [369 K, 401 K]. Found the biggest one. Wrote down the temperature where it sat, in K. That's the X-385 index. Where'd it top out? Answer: 375.0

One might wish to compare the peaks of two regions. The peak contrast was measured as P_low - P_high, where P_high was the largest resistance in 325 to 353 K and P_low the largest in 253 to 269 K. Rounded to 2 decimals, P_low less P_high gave -0.26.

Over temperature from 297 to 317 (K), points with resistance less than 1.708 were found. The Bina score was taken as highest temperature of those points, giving 303.0 K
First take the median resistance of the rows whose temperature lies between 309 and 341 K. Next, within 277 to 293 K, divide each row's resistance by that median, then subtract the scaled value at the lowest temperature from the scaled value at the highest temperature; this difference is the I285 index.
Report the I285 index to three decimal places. 0.044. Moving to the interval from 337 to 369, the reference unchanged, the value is -0.017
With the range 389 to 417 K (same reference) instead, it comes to 0.028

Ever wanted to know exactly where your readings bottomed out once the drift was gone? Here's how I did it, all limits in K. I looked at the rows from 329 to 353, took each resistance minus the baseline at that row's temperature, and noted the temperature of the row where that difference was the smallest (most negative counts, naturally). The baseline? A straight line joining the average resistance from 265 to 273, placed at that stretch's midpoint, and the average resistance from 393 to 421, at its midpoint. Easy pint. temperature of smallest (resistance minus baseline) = 347.0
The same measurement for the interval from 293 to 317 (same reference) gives 303.0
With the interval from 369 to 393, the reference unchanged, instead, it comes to 391.0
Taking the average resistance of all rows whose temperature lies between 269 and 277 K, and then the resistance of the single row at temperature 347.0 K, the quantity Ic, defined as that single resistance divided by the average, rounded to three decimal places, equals 1.066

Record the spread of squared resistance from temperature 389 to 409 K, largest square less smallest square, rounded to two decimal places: 0.26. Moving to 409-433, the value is 0.38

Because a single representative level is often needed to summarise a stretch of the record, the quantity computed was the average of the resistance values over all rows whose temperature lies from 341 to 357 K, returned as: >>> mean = 1.71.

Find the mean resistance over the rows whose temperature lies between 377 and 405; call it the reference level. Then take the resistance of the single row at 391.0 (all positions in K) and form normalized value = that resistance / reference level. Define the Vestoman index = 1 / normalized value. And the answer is 1.01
